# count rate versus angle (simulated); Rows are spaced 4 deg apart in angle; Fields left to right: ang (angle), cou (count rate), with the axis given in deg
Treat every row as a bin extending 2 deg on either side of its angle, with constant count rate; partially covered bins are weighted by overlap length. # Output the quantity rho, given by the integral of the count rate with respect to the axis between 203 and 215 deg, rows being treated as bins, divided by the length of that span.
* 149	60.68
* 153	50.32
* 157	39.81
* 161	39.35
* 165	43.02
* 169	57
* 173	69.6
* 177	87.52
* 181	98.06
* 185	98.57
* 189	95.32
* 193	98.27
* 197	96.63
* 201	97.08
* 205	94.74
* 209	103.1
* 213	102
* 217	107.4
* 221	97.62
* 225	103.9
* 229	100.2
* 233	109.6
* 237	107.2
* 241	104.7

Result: 100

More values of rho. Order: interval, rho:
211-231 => 102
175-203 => 96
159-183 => 66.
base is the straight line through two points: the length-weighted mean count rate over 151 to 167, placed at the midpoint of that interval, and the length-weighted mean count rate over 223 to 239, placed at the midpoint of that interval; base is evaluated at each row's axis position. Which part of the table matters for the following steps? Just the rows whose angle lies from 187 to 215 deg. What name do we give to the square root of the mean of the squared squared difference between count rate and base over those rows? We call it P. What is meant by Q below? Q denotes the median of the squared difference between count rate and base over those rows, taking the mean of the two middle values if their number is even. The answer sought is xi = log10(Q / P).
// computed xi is -0.14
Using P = 436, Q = 314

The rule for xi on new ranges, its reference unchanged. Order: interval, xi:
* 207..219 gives -0.03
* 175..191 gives -0.02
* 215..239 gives -0.90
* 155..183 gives -1.29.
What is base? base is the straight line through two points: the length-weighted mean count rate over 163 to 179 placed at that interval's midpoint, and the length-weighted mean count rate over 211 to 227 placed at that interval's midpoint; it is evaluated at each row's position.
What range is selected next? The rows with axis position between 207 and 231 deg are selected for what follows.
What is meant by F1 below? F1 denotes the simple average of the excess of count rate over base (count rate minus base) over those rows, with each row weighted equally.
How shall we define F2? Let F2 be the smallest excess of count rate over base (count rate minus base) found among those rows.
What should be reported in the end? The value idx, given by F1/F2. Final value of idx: 0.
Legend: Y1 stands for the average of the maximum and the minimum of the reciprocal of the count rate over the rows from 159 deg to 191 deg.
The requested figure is 0.0178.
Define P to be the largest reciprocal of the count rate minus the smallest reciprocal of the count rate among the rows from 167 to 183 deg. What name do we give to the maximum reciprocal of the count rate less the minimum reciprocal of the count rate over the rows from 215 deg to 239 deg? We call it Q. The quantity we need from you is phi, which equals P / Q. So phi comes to 6.56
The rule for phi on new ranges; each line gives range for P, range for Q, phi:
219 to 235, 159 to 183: 0.07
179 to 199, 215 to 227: 0.37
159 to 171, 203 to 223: 6.32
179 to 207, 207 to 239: 0.37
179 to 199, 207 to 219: 0.70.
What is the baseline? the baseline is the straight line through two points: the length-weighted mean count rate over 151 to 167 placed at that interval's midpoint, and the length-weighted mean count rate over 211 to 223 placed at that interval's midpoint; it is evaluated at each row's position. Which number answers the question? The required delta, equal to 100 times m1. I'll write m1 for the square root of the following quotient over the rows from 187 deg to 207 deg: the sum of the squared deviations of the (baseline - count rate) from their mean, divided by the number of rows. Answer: 623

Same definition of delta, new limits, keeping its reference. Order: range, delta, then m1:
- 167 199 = 887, 8.9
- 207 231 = 840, 8.4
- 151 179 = 1096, 11.0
